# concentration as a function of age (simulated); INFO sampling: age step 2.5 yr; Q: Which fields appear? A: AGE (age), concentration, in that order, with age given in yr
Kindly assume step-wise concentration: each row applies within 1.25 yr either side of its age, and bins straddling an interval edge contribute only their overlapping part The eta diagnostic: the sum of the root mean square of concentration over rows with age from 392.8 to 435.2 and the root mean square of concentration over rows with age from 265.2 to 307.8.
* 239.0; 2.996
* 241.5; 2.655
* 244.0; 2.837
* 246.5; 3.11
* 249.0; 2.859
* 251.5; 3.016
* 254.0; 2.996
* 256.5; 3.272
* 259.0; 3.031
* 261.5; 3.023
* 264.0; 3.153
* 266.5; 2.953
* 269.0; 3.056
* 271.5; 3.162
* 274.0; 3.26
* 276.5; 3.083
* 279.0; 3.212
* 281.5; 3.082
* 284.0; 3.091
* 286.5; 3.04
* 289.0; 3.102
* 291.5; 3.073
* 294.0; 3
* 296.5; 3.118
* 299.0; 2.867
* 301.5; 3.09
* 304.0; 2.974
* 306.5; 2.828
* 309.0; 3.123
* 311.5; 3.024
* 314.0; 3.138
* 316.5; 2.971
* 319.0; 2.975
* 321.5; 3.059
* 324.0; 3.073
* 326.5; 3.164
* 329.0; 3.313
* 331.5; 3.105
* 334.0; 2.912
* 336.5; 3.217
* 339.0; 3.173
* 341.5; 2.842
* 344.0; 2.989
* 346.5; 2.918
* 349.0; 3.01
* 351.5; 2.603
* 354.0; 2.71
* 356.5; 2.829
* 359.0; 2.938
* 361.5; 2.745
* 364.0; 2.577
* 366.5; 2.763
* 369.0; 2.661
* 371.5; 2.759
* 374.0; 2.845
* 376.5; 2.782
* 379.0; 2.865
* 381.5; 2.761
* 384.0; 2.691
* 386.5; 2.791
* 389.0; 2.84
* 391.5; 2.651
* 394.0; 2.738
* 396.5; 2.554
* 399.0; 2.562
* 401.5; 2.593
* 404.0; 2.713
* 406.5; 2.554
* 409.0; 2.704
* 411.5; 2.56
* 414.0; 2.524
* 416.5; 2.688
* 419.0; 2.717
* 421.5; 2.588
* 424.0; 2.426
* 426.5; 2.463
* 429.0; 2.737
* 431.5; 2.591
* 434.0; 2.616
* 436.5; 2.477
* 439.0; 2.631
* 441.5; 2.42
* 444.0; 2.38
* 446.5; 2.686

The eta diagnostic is 5.67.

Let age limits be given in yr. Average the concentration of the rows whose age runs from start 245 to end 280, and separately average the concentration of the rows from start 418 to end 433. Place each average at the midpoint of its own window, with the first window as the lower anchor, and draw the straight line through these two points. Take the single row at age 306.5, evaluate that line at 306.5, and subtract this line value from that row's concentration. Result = -0.12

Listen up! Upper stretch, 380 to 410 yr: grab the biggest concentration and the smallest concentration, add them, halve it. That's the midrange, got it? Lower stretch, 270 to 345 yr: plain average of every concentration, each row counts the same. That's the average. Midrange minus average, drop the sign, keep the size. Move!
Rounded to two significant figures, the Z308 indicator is 0.37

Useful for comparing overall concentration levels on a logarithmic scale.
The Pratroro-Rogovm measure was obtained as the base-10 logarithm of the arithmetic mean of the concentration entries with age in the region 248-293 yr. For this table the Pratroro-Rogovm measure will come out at 0.49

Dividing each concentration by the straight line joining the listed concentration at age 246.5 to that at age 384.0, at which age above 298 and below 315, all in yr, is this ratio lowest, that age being 306.5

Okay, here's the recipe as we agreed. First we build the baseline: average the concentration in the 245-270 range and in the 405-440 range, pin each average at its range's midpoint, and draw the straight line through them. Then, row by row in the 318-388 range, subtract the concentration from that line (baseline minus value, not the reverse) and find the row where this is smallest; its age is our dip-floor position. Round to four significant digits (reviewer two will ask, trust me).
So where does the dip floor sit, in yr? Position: 329.0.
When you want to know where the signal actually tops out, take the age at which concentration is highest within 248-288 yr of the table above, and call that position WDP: 256.5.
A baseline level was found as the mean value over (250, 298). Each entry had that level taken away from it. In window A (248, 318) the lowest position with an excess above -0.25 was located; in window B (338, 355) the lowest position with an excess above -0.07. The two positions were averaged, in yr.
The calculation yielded 294.0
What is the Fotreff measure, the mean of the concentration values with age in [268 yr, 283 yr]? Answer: 3.14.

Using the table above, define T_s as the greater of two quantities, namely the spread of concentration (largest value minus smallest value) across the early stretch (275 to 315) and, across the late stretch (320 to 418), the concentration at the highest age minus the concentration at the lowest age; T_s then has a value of 0.38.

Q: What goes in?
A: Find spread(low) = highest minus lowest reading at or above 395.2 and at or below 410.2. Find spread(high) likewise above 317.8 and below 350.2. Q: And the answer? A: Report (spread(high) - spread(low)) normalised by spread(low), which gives 2.0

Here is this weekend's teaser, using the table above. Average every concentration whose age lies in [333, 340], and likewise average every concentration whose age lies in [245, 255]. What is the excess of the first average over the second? 0.11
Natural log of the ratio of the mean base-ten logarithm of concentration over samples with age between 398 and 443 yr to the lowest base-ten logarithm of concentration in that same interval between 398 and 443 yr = 0.072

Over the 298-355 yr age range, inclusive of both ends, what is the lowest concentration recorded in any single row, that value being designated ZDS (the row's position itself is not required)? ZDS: 2.603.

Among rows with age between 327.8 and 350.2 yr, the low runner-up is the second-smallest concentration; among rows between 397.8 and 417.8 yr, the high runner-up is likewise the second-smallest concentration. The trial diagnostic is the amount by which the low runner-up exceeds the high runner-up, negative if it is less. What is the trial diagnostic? 0.36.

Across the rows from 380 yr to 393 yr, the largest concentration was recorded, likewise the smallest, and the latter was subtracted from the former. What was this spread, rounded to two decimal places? 0.19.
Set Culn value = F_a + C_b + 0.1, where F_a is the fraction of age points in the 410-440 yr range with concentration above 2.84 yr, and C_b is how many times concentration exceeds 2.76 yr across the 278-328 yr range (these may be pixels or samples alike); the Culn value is 20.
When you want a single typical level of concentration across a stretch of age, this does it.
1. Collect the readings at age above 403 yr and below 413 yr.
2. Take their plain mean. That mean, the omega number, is 2.63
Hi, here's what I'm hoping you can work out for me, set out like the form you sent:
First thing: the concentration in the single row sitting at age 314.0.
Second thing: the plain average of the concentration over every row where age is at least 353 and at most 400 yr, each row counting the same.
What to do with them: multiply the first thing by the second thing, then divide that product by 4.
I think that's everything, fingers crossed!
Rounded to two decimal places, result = 2.15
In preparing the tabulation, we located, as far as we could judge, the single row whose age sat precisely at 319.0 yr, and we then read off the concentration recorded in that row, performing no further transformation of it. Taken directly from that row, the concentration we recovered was 2.975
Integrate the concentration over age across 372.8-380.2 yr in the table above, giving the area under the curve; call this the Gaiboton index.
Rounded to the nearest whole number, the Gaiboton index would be 21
